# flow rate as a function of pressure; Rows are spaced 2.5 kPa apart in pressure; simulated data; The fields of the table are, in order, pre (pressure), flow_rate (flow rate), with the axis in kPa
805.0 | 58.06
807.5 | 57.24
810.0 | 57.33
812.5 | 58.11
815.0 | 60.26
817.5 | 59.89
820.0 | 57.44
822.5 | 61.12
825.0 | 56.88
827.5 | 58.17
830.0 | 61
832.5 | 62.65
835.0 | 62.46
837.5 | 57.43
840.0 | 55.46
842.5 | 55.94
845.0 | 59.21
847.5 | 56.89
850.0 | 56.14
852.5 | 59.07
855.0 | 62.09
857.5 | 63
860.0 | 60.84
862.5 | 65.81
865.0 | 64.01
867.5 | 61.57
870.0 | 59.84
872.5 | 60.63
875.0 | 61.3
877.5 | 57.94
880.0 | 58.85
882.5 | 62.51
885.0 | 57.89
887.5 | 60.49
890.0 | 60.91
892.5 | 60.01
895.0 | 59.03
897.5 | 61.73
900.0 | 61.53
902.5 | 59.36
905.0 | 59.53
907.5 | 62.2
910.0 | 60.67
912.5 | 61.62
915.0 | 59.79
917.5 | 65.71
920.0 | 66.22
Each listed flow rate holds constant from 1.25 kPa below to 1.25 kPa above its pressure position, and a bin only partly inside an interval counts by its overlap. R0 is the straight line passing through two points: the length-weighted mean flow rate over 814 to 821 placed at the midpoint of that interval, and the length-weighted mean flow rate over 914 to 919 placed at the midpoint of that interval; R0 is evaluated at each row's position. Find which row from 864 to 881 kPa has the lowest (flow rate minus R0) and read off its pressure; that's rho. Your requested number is 877.5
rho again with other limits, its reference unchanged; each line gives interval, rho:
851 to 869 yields 852.5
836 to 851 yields 840.0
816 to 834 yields 825.0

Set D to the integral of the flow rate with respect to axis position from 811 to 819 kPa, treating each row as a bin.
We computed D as 474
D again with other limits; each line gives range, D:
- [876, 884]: 478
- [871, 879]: 479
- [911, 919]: 500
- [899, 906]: 421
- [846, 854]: 461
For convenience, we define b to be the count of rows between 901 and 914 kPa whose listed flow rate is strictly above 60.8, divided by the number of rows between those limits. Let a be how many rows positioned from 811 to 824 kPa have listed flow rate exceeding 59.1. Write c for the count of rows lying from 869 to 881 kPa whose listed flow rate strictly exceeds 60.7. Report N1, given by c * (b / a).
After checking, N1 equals 0.13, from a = 3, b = 0.40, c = 1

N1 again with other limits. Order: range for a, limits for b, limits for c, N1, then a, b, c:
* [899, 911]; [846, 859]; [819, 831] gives 0.16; 5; 0.40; 2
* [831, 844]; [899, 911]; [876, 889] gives 0.20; 2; 0.40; 1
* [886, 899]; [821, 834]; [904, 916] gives 0.30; 4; 0.60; 2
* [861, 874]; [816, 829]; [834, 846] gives 0.04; 5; 0.20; 1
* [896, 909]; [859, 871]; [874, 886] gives 0.32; 5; 0.80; 2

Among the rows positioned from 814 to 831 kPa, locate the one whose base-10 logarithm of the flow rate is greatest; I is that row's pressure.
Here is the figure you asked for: 822.5 kPa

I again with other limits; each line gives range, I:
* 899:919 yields 917.5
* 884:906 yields 897.5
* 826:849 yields 832.5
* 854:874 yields 862.5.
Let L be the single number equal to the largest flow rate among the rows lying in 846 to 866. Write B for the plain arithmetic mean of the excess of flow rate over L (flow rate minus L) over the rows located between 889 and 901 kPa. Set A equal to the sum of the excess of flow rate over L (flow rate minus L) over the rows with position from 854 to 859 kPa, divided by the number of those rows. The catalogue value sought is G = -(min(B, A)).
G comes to 5.2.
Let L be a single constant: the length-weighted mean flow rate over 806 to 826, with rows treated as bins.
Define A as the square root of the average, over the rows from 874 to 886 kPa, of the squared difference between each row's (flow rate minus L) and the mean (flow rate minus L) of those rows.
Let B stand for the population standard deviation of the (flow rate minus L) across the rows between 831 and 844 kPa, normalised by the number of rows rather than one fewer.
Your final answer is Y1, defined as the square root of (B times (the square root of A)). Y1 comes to 2.1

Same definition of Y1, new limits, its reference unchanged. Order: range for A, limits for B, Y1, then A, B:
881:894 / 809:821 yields 1.2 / 1.49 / 1.2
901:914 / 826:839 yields 1.5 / 1.12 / 2.2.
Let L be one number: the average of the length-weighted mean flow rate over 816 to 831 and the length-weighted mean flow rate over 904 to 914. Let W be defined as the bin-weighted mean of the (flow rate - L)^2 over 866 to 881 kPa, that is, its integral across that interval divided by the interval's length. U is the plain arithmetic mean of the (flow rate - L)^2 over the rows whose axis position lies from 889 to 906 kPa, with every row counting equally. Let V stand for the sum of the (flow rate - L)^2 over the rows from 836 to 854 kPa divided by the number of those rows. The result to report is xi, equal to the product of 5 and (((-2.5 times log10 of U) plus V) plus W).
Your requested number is 60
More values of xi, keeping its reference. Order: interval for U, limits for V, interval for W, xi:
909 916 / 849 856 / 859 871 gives 88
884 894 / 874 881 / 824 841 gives 49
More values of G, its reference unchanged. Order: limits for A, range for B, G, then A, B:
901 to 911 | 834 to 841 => 7.4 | -5.4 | -7.4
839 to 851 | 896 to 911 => 9.1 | -9.1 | -5.0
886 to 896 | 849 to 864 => 5.7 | -5.7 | -4.7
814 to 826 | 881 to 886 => 6.7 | -6.7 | -5.6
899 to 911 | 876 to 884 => 6.0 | -5.2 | -6.0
